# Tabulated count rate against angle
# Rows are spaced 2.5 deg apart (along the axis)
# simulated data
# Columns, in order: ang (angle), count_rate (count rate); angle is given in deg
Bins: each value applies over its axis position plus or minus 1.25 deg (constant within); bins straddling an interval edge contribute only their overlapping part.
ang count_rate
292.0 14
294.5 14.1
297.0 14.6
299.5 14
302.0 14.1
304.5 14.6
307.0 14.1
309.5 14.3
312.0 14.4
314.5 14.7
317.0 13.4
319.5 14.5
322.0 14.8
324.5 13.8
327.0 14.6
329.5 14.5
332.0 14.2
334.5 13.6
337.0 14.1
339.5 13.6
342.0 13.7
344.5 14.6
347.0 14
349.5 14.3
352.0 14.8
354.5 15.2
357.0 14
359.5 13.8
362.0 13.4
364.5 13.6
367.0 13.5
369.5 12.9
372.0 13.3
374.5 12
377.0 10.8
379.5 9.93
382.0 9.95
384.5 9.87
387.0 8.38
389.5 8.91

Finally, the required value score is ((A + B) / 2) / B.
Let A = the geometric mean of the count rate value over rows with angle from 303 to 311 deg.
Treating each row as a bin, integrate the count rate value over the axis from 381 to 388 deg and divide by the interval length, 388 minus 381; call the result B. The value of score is 1.26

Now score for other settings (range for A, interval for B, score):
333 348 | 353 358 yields 0.98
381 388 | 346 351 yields 0.83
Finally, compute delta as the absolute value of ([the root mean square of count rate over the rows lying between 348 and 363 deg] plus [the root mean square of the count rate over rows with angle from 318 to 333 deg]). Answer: 28.7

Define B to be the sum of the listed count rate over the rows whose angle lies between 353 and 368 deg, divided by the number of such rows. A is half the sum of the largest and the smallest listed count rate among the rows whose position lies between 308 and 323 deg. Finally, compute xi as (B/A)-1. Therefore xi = -0.013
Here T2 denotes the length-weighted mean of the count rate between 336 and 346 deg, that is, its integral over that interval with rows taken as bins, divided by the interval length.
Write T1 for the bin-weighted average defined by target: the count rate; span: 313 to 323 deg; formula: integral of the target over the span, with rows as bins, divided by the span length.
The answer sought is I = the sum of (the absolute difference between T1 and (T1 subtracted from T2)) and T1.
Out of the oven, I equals 29.0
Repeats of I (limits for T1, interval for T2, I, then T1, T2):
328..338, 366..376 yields 29.5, 14.1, 12.9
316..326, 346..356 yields 27.9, 14.2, 14.6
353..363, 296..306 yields 28.1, 14.1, 14.3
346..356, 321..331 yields 29.3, 14.6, 14.4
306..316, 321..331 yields 28.7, 14.4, 14.4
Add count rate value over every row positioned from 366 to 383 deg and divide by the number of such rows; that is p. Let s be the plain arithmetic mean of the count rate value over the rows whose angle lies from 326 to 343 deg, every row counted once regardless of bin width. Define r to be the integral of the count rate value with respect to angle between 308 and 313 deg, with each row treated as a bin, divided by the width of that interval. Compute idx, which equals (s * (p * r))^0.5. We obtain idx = 48.7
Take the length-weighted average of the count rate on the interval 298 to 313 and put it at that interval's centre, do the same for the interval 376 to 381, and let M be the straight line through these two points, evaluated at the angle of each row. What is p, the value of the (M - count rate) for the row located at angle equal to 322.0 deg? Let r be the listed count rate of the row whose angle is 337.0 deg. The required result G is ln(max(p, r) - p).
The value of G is 2.74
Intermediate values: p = -1.4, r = 14.1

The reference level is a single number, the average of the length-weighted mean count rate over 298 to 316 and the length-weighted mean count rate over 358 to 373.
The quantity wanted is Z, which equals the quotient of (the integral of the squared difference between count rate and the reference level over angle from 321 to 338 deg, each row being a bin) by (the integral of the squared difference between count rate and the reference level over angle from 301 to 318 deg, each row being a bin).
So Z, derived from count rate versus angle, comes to 1.0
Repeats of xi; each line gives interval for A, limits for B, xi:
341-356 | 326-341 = -0.024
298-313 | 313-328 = 0.000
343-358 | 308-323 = -0.017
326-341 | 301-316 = 0.019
